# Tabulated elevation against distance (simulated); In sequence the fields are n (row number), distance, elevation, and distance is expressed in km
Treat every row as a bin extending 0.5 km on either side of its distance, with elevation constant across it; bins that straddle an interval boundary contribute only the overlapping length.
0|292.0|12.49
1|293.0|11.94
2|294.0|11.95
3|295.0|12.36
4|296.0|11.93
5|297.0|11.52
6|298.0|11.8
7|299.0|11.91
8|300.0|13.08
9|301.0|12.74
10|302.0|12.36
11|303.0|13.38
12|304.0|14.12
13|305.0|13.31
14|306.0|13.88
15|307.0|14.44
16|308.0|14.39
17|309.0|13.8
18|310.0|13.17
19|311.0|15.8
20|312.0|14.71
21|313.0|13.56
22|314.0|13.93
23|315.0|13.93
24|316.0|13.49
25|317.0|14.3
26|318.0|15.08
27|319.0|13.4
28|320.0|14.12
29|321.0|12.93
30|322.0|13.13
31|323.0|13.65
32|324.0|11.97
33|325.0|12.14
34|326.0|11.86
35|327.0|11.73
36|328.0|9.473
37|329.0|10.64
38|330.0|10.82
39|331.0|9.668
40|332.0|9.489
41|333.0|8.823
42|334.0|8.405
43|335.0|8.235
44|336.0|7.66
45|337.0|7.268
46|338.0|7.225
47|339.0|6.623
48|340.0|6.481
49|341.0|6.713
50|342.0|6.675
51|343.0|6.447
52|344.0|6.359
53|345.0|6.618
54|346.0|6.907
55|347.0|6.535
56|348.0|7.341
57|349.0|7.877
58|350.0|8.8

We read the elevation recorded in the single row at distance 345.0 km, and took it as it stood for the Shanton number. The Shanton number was 6.618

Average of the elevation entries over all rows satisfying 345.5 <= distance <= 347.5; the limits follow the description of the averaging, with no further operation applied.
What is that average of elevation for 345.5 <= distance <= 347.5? 6.7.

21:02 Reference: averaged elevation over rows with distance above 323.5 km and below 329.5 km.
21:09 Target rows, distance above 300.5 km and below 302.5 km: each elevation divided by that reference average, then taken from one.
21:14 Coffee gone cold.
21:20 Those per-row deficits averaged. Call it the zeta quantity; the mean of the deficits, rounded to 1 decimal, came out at -0.1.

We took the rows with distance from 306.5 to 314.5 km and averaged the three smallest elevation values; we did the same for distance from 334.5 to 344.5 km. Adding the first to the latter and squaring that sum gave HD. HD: 398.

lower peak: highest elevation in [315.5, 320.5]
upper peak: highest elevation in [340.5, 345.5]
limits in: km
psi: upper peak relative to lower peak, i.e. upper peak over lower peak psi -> 0.45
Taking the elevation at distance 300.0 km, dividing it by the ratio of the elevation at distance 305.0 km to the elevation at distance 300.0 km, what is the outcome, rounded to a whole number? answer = 13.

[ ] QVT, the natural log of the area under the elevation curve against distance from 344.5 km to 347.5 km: 3.0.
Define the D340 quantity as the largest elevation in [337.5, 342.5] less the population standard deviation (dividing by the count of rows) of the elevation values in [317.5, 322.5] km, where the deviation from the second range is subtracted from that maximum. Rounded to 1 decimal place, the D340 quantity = 6.4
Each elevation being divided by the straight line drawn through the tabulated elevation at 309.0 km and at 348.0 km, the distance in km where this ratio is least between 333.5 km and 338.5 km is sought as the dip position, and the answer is 337.0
